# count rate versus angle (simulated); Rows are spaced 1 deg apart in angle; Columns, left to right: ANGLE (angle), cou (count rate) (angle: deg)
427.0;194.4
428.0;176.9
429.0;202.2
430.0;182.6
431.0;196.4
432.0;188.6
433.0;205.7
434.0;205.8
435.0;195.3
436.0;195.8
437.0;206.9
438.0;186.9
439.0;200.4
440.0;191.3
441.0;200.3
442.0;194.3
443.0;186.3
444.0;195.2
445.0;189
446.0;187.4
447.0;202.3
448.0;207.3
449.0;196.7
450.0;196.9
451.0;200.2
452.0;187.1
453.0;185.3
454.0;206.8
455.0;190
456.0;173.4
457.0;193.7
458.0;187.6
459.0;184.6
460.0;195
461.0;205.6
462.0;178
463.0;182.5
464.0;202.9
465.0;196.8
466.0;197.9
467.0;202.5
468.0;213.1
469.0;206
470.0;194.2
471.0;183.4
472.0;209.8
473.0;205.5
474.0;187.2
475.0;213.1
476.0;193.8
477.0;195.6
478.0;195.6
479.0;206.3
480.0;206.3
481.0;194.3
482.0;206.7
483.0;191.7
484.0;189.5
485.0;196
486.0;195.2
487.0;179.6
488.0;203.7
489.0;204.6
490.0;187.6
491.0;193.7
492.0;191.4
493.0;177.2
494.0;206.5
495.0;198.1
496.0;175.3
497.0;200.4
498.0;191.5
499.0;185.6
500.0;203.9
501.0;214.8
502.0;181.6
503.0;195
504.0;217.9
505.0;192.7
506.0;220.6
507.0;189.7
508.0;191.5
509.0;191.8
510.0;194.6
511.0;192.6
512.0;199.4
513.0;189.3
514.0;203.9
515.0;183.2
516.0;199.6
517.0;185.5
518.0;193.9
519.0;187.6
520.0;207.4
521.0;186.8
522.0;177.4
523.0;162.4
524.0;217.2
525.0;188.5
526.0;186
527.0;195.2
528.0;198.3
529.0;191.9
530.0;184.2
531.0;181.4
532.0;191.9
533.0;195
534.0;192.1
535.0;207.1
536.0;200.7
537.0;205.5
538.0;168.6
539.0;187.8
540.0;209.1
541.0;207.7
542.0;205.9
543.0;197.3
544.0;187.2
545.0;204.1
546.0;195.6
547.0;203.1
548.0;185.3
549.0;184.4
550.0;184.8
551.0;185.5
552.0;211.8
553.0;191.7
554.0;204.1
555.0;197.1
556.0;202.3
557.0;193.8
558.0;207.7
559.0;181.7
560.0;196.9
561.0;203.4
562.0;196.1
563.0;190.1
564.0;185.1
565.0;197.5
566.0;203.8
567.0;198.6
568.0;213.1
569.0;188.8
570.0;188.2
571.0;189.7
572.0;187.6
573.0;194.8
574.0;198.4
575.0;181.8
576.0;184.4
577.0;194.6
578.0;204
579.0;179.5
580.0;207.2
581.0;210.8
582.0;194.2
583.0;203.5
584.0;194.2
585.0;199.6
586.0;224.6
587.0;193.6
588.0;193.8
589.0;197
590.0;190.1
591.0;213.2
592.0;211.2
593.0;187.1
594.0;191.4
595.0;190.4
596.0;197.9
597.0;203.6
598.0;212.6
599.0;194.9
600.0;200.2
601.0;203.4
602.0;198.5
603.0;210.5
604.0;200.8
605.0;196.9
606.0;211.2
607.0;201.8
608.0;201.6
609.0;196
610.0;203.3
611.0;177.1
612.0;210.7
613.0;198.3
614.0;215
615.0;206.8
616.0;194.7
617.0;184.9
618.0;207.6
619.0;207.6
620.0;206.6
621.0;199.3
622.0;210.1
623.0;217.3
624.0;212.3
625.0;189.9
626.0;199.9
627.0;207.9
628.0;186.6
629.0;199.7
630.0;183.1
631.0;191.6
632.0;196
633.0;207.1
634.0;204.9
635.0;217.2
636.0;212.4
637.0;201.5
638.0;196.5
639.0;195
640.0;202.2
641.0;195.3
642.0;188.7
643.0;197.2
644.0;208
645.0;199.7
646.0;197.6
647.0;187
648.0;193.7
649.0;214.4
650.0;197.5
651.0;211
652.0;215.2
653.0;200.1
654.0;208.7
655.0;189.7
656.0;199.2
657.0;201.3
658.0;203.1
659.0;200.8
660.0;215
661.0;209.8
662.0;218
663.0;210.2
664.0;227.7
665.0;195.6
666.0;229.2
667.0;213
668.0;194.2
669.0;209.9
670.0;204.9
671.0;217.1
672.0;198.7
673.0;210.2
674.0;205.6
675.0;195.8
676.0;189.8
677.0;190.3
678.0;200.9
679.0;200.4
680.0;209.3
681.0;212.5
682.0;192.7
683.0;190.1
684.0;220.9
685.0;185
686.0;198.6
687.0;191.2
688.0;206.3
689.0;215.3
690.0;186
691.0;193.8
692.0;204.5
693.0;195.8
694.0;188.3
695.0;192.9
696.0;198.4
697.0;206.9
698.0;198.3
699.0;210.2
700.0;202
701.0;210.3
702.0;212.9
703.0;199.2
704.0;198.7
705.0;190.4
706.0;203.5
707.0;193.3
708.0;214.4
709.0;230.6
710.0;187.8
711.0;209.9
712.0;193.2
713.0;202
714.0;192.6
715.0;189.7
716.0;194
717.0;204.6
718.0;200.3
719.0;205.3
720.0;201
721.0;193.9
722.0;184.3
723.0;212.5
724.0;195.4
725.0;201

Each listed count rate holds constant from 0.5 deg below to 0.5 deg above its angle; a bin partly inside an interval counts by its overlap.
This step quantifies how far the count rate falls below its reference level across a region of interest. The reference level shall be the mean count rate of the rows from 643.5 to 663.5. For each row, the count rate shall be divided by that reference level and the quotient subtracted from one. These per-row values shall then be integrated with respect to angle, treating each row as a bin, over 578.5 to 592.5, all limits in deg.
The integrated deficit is 0.21 deg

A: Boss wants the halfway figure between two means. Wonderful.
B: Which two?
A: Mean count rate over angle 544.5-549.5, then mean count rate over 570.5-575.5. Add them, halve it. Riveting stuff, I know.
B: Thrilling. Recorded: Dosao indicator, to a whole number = 192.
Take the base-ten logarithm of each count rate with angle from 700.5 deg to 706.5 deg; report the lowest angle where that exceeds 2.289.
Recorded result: 701.0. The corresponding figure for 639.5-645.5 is 640.0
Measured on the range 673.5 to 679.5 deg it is 674.0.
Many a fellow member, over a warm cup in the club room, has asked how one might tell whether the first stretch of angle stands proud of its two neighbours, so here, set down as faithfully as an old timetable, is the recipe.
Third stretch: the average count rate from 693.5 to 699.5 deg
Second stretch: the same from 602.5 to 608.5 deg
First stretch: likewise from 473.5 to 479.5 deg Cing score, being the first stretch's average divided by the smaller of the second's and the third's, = 1.00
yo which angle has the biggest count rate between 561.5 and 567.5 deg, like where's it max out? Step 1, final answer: 566.0 deg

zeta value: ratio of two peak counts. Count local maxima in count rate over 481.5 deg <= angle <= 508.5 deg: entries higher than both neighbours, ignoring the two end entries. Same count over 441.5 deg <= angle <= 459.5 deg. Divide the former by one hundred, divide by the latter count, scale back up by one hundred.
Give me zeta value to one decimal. 1.6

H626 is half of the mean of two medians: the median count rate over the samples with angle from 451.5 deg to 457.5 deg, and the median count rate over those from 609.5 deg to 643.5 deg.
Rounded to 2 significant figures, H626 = 97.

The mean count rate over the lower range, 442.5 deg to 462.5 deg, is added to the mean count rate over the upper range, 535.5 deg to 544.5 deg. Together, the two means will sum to 389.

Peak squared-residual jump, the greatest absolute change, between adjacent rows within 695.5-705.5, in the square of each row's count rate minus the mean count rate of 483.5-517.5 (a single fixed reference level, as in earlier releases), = 308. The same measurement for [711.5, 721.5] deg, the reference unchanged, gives 95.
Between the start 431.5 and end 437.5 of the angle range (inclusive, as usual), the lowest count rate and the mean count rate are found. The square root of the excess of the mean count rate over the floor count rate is 3.33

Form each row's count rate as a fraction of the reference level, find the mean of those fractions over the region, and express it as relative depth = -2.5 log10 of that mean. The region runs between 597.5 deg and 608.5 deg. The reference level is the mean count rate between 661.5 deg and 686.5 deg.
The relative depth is 0.01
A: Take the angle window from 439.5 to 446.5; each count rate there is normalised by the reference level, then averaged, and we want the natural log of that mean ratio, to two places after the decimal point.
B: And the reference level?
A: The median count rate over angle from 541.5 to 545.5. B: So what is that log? -0.04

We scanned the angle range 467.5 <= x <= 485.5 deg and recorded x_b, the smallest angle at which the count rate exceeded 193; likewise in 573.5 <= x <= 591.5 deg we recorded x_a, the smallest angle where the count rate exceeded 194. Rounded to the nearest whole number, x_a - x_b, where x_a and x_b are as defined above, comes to 106 deg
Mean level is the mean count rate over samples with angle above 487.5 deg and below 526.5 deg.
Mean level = 194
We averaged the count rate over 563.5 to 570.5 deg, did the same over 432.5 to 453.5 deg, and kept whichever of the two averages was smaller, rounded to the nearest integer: 196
